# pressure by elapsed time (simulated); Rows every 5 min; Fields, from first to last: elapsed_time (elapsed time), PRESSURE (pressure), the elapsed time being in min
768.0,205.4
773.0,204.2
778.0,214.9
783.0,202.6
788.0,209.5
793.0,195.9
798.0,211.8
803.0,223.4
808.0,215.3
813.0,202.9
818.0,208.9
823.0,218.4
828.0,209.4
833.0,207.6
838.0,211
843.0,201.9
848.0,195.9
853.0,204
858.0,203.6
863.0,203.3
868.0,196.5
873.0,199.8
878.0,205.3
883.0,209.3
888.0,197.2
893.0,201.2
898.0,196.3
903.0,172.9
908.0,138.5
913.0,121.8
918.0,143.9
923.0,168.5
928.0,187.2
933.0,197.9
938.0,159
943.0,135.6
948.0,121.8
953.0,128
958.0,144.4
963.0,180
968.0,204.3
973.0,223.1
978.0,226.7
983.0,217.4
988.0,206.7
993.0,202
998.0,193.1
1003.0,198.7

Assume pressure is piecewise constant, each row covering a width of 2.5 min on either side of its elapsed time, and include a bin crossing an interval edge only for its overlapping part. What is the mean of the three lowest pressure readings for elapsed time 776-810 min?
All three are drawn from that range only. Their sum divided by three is 203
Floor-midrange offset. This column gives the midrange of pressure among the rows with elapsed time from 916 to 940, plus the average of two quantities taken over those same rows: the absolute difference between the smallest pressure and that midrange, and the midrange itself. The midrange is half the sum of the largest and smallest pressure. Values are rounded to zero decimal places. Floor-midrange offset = 270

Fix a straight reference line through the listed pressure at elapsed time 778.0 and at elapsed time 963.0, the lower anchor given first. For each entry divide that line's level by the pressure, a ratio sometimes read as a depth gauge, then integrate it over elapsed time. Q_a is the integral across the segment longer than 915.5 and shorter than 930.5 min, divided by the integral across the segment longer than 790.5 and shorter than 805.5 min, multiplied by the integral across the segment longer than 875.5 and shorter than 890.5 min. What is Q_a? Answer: 16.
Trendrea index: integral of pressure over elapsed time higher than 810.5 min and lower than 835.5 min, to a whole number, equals 5236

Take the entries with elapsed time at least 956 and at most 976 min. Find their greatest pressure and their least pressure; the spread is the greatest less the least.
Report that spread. 79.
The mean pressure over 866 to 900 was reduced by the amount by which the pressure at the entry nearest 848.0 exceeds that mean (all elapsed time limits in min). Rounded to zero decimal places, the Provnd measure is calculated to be 206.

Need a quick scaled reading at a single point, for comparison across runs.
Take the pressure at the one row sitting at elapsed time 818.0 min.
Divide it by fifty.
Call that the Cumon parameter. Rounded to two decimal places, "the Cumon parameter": 4.18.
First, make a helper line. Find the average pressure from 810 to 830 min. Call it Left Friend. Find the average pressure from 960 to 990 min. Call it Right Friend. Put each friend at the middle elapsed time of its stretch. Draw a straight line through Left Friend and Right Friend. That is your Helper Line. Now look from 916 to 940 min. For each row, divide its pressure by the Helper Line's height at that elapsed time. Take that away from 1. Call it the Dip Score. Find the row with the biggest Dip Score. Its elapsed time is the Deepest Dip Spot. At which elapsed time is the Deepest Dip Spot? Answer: 918.0 min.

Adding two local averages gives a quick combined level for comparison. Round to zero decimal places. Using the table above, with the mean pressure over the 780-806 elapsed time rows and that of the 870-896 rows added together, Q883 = 411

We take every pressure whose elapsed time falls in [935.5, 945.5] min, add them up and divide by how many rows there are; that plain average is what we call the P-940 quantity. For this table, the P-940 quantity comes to 147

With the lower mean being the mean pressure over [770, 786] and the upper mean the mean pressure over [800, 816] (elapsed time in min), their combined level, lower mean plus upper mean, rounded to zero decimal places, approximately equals 421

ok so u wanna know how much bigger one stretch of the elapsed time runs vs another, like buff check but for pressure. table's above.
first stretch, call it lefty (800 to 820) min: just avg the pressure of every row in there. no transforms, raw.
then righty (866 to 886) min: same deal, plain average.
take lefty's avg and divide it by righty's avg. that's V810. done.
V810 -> 1.05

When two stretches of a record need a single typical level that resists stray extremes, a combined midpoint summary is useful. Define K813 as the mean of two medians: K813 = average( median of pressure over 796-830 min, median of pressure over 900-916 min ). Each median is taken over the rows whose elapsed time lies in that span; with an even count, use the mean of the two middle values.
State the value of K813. 175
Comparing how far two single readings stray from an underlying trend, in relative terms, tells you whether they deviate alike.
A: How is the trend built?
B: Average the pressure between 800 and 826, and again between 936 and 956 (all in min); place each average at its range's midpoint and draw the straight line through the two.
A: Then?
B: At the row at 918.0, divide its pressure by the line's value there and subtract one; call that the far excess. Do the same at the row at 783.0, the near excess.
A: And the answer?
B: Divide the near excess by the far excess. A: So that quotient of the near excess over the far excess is 2.3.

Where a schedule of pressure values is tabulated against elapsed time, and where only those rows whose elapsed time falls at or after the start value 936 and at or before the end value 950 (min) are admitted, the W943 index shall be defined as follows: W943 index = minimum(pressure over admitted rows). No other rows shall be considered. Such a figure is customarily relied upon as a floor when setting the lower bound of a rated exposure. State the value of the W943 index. 121.8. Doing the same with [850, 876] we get 196.5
